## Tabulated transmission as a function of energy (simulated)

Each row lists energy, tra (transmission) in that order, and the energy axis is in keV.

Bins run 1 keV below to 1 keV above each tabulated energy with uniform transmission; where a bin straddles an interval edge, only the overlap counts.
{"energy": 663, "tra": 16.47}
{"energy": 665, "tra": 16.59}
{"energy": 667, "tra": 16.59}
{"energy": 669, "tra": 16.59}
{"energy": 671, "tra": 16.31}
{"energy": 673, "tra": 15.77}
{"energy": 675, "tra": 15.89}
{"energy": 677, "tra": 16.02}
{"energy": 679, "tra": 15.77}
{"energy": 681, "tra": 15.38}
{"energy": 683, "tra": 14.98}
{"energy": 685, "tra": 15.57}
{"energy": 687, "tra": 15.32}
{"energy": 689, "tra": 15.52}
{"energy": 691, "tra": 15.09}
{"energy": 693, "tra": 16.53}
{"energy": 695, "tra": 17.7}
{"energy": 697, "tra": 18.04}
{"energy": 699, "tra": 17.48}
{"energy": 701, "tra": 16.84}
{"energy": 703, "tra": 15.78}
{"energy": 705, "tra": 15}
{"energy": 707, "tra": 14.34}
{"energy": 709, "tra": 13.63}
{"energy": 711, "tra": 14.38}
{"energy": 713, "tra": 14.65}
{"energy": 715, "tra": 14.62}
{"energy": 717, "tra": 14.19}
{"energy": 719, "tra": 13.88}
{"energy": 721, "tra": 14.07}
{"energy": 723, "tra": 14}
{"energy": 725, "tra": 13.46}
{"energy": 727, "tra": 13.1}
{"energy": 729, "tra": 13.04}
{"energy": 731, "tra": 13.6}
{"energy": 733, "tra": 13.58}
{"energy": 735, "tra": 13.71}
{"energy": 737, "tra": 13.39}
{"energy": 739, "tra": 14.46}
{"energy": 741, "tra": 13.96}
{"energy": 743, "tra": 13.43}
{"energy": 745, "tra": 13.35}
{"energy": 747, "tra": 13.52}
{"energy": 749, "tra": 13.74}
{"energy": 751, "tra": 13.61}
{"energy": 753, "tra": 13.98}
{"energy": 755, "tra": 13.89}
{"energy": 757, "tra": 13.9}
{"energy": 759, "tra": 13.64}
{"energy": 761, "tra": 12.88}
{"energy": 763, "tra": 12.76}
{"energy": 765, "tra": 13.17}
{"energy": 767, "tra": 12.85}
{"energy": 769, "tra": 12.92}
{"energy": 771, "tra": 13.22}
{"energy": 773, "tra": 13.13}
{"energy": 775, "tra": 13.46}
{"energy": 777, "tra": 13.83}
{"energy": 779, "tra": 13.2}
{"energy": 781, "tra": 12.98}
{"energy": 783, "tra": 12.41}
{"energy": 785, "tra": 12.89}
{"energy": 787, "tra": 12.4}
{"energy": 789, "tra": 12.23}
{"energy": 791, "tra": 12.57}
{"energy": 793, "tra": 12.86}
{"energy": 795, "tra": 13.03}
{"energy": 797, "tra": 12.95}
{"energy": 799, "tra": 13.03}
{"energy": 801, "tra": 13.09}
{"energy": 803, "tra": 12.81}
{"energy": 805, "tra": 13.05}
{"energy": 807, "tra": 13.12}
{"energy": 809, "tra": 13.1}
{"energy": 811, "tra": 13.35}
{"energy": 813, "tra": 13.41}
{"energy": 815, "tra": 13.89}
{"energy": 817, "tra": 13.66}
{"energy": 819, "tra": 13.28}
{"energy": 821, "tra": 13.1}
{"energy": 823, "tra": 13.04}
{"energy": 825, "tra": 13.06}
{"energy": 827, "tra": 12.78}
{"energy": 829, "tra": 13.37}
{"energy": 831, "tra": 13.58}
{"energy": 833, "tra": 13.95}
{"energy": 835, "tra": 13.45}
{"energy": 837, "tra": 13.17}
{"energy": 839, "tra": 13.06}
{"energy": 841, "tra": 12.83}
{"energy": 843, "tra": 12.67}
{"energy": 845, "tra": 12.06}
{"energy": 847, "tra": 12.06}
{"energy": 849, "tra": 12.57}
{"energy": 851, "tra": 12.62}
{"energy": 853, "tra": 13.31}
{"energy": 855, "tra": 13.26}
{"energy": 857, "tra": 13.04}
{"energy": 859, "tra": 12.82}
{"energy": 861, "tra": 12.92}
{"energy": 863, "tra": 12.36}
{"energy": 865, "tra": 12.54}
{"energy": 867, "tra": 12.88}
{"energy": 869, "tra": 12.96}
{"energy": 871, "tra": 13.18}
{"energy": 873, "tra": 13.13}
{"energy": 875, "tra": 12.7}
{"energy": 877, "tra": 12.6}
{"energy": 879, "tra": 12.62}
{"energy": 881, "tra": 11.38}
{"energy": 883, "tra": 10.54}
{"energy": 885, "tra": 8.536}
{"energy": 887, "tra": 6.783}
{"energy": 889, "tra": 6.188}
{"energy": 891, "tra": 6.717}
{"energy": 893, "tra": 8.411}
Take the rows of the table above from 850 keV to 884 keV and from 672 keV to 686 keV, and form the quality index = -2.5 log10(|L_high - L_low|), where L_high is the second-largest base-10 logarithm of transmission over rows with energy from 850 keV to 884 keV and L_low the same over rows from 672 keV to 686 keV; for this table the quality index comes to 2.8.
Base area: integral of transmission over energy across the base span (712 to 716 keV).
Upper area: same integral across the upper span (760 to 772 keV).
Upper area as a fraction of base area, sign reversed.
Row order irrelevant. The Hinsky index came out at -2.7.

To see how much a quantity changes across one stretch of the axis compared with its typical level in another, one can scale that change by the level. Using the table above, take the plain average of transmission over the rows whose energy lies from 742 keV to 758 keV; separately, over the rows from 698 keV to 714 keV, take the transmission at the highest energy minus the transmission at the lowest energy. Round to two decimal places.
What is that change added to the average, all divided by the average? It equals 0.79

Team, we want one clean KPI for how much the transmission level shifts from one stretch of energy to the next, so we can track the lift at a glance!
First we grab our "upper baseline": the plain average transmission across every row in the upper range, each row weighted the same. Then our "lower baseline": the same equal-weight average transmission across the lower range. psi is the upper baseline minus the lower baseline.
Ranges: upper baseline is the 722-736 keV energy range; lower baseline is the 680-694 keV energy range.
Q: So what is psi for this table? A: -2.0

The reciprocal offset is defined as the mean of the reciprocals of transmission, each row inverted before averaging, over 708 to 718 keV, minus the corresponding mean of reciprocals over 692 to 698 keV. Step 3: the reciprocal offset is 0.013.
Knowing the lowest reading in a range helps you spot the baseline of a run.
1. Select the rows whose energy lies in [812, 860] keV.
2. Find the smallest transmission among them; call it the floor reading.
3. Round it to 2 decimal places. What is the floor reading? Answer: 12.06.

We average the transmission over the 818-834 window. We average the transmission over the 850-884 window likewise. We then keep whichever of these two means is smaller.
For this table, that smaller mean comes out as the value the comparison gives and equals 12.6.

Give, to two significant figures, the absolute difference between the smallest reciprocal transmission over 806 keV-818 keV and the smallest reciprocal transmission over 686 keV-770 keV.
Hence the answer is 0.017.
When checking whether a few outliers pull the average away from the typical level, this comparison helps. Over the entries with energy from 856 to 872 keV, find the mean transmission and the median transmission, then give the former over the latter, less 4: -3.00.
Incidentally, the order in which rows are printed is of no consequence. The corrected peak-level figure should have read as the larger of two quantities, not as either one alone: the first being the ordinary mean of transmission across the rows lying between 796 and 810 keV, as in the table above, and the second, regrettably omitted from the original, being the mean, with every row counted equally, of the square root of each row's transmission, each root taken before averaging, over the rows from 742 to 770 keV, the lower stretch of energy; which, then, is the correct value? 13.0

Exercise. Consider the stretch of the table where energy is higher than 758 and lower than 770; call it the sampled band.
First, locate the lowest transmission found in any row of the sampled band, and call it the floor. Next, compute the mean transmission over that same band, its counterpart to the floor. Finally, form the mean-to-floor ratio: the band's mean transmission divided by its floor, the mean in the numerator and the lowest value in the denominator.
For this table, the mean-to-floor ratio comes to 1.02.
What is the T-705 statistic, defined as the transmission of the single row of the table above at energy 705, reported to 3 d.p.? 15.000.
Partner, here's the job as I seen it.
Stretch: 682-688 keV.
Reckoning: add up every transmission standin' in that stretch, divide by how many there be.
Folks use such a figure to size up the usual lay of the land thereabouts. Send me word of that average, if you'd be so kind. 15.3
